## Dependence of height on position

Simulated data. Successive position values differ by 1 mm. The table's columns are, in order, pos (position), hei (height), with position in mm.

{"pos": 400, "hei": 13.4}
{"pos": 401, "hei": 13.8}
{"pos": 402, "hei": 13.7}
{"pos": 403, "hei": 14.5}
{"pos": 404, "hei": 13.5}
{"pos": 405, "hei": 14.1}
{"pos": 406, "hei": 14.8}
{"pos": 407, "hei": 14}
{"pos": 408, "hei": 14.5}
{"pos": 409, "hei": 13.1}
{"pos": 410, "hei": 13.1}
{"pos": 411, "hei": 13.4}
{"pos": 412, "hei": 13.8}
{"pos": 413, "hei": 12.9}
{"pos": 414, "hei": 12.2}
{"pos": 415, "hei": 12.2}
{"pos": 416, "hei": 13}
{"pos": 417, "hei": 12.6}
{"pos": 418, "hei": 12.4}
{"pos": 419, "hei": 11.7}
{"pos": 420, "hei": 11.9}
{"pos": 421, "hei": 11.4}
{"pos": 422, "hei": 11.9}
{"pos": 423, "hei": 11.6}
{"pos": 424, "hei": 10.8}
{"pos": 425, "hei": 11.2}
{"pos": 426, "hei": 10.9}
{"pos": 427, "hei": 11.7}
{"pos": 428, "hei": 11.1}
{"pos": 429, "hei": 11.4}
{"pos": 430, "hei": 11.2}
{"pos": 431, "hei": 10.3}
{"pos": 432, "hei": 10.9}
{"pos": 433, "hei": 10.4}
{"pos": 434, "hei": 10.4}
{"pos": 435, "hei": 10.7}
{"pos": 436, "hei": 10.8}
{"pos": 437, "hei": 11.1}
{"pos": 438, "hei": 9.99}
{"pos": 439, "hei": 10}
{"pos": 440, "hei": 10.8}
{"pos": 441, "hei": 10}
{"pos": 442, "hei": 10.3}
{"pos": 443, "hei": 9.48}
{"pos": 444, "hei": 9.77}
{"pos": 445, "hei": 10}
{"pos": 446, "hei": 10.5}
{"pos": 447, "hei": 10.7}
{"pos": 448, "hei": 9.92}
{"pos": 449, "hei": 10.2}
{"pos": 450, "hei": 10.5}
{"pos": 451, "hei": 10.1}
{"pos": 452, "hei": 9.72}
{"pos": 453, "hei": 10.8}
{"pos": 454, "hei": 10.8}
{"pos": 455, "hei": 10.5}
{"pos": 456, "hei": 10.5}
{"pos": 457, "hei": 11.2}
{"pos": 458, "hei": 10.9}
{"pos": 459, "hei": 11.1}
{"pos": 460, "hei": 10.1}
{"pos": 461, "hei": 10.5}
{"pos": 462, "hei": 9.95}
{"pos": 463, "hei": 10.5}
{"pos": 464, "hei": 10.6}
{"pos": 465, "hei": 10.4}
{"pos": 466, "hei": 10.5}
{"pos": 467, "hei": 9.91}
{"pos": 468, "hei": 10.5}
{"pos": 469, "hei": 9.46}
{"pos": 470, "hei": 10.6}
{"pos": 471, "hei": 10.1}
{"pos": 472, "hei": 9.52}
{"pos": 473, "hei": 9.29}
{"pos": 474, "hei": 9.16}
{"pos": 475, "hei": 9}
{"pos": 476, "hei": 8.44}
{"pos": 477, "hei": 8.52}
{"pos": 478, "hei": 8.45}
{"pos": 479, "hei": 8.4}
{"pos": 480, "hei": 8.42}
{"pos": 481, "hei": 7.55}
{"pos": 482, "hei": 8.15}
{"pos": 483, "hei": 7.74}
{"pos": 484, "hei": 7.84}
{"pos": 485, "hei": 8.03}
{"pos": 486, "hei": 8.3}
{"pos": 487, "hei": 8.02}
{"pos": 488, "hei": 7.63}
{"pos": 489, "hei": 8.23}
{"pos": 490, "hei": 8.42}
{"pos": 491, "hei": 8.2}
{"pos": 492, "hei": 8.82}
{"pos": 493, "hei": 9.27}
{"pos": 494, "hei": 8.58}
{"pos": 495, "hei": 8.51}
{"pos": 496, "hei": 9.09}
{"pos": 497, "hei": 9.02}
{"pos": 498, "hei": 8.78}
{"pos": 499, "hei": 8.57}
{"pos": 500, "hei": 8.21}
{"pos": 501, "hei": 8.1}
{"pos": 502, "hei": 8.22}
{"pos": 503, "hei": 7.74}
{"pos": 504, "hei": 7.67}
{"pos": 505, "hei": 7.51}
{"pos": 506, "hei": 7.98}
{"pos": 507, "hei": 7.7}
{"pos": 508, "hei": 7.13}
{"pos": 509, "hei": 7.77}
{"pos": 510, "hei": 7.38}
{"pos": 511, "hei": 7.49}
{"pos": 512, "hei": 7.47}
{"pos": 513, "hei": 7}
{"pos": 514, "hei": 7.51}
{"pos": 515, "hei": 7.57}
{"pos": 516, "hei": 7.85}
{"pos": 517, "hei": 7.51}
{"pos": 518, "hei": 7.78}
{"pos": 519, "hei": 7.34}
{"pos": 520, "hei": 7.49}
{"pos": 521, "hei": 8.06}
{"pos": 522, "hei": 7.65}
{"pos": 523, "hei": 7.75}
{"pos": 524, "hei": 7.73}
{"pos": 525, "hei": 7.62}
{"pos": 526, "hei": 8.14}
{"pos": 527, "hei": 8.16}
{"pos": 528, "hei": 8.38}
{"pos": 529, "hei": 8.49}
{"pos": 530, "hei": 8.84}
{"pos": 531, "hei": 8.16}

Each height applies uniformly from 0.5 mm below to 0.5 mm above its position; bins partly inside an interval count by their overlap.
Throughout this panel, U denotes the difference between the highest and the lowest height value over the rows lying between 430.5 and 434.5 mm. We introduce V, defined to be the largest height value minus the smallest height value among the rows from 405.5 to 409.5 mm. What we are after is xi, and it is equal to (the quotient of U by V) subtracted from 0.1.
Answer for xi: -0.3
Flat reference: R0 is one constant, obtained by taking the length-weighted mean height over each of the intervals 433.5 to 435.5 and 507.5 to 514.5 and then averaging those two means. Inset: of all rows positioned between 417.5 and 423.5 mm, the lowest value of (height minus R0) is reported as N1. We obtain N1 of 2.4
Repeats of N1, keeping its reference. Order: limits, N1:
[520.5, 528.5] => -1.4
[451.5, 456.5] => 0.7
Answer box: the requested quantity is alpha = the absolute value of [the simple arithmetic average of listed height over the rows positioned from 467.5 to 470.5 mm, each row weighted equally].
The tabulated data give 10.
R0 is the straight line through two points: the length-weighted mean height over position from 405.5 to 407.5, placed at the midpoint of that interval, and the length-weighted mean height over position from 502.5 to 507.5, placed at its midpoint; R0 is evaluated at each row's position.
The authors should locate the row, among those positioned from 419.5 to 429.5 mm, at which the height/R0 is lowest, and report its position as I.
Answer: 424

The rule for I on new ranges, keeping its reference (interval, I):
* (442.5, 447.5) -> 443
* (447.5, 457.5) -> 448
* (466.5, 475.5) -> 475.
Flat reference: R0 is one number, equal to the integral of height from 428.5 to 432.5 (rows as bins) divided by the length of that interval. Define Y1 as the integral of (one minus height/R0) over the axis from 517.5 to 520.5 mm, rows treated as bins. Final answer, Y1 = 0.9 mm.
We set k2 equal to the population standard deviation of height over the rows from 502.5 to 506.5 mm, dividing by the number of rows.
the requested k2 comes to 0.17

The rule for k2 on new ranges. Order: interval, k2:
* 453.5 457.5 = 0.29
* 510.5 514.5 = 0.21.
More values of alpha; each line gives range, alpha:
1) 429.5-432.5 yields 11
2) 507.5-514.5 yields 7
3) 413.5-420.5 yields 12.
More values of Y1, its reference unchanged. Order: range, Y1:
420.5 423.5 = -0.2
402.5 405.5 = -0.8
